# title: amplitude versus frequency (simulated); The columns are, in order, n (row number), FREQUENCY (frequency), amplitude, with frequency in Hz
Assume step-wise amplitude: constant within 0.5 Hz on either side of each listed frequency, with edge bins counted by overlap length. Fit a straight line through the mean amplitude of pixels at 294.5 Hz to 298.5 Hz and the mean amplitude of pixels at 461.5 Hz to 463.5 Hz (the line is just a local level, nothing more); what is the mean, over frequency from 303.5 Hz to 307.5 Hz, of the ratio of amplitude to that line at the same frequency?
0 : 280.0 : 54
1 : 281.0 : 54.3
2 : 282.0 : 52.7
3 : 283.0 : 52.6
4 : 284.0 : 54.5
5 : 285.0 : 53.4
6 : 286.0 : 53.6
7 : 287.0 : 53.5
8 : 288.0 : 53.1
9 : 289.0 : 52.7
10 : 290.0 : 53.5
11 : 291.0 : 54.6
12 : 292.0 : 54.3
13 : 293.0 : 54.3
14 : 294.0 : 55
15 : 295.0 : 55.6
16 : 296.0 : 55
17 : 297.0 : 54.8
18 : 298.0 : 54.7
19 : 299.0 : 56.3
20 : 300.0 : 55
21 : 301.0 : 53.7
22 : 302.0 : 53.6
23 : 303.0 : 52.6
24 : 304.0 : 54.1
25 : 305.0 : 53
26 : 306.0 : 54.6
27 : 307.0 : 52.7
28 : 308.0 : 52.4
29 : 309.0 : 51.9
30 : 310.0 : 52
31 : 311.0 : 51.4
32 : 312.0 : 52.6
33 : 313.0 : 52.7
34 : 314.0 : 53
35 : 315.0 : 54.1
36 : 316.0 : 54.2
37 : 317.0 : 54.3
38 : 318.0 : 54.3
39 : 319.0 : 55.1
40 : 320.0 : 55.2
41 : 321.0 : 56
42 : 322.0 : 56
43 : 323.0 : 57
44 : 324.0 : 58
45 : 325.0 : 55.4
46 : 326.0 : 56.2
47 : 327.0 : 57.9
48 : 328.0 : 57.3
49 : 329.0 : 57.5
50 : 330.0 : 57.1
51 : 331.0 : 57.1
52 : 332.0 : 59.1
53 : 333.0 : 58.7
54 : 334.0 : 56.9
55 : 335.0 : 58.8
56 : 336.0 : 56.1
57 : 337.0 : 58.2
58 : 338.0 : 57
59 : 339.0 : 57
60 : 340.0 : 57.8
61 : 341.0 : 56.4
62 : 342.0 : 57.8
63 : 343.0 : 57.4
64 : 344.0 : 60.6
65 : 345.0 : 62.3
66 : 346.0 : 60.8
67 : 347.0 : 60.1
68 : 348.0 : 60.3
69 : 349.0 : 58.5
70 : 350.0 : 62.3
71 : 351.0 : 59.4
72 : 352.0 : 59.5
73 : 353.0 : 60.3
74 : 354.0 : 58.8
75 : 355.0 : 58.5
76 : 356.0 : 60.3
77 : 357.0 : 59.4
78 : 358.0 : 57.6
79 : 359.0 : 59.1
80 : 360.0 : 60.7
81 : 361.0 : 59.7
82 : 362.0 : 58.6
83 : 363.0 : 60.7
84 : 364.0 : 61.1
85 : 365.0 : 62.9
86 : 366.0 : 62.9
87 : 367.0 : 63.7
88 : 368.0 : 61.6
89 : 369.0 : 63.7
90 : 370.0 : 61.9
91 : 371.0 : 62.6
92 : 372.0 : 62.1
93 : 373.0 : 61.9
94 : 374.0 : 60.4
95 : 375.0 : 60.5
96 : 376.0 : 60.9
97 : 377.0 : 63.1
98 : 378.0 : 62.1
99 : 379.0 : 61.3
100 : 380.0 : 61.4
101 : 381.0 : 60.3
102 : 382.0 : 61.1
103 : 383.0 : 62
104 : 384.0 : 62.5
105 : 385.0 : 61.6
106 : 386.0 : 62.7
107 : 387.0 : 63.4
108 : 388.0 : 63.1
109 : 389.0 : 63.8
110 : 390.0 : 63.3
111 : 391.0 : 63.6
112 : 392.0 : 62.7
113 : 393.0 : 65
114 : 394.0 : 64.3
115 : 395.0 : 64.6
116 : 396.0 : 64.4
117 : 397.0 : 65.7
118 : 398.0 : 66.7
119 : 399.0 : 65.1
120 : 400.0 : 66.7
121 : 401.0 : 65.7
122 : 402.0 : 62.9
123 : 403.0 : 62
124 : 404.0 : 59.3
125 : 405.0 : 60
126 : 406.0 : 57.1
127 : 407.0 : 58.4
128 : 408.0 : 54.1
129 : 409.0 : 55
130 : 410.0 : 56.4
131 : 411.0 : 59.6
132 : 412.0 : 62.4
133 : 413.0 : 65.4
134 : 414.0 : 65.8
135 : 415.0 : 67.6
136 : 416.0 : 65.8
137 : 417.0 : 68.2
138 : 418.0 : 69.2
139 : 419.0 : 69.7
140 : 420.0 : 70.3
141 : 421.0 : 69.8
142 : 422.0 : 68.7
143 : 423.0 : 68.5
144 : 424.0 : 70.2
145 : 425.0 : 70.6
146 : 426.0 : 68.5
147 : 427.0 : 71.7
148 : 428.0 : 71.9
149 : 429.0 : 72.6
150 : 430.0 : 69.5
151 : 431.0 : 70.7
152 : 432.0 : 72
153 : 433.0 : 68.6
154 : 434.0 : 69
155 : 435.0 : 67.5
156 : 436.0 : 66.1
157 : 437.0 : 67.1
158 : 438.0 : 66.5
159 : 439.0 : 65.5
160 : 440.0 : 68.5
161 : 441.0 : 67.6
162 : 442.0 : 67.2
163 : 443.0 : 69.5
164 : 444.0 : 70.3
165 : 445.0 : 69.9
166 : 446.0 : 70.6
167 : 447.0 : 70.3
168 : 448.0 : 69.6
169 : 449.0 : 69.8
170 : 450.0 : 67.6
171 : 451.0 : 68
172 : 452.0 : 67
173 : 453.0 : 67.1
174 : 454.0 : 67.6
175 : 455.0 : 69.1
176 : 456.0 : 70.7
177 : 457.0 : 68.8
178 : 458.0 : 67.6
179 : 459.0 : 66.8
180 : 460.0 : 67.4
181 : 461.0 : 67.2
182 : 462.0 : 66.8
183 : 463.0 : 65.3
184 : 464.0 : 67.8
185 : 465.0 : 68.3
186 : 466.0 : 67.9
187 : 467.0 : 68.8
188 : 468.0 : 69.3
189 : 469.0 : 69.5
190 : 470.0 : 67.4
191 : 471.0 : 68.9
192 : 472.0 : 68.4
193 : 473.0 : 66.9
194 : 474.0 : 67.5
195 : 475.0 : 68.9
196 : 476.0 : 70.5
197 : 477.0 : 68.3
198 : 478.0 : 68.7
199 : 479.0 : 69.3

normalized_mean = 0.96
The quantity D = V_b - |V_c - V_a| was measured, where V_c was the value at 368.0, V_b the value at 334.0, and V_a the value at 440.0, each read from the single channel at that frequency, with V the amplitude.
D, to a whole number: 50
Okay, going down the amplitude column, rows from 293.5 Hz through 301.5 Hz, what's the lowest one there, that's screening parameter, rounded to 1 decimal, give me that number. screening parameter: 53.7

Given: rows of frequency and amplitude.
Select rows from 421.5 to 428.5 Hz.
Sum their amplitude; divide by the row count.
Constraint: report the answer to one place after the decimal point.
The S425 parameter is 70.0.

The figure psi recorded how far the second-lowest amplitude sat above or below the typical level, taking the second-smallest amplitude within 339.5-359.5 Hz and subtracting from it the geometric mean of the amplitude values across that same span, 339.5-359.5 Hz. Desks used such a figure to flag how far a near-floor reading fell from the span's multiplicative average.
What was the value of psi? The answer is -1.9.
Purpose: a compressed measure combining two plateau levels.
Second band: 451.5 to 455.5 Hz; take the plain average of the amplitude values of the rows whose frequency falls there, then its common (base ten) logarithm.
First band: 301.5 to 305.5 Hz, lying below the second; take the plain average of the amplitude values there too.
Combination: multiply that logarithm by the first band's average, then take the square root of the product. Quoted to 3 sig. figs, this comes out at 9.88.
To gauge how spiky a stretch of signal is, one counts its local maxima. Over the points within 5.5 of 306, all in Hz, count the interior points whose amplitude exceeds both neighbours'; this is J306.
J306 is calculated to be 3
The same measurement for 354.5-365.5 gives 2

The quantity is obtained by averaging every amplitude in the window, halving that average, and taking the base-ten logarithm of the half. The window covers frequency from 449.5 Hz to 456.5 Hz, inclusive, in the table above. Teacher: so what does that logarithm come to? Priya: 1.532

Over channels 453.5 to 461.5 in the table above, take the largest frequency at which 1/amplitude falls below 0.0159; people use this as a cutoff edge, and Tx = 461.0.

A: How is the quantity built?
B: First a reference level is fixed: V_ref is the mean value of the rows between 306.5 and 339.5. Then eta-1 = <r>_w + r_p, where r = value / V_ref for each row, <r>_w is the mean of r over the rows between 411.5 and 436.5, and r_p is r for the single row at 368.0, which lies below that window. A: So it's 2.35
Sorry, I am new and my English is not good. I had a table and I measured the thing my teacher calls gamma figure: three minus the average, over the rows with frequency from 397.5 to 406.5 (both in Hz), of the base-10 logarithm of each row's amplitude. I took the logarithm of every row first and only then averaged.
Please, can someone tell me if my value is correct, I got 1.20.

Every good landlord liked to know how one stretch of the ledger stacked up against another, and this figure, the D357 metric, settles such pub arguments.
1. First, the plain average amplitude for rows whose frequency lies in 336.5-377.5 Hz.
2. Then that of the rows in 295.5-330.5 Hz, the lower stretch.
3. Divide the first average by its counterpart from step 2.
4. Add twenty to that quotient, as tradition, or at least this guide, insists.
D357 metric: 21.1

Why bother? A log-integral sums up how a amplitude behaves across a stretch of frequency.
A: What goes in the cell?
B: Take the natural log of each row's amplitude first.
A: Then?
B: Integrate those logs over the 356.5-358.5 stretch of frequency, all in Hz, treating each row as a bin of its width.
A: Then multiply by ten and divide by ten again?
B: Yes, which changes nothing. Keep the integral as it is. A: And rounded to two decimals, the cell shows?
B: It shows 8.14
